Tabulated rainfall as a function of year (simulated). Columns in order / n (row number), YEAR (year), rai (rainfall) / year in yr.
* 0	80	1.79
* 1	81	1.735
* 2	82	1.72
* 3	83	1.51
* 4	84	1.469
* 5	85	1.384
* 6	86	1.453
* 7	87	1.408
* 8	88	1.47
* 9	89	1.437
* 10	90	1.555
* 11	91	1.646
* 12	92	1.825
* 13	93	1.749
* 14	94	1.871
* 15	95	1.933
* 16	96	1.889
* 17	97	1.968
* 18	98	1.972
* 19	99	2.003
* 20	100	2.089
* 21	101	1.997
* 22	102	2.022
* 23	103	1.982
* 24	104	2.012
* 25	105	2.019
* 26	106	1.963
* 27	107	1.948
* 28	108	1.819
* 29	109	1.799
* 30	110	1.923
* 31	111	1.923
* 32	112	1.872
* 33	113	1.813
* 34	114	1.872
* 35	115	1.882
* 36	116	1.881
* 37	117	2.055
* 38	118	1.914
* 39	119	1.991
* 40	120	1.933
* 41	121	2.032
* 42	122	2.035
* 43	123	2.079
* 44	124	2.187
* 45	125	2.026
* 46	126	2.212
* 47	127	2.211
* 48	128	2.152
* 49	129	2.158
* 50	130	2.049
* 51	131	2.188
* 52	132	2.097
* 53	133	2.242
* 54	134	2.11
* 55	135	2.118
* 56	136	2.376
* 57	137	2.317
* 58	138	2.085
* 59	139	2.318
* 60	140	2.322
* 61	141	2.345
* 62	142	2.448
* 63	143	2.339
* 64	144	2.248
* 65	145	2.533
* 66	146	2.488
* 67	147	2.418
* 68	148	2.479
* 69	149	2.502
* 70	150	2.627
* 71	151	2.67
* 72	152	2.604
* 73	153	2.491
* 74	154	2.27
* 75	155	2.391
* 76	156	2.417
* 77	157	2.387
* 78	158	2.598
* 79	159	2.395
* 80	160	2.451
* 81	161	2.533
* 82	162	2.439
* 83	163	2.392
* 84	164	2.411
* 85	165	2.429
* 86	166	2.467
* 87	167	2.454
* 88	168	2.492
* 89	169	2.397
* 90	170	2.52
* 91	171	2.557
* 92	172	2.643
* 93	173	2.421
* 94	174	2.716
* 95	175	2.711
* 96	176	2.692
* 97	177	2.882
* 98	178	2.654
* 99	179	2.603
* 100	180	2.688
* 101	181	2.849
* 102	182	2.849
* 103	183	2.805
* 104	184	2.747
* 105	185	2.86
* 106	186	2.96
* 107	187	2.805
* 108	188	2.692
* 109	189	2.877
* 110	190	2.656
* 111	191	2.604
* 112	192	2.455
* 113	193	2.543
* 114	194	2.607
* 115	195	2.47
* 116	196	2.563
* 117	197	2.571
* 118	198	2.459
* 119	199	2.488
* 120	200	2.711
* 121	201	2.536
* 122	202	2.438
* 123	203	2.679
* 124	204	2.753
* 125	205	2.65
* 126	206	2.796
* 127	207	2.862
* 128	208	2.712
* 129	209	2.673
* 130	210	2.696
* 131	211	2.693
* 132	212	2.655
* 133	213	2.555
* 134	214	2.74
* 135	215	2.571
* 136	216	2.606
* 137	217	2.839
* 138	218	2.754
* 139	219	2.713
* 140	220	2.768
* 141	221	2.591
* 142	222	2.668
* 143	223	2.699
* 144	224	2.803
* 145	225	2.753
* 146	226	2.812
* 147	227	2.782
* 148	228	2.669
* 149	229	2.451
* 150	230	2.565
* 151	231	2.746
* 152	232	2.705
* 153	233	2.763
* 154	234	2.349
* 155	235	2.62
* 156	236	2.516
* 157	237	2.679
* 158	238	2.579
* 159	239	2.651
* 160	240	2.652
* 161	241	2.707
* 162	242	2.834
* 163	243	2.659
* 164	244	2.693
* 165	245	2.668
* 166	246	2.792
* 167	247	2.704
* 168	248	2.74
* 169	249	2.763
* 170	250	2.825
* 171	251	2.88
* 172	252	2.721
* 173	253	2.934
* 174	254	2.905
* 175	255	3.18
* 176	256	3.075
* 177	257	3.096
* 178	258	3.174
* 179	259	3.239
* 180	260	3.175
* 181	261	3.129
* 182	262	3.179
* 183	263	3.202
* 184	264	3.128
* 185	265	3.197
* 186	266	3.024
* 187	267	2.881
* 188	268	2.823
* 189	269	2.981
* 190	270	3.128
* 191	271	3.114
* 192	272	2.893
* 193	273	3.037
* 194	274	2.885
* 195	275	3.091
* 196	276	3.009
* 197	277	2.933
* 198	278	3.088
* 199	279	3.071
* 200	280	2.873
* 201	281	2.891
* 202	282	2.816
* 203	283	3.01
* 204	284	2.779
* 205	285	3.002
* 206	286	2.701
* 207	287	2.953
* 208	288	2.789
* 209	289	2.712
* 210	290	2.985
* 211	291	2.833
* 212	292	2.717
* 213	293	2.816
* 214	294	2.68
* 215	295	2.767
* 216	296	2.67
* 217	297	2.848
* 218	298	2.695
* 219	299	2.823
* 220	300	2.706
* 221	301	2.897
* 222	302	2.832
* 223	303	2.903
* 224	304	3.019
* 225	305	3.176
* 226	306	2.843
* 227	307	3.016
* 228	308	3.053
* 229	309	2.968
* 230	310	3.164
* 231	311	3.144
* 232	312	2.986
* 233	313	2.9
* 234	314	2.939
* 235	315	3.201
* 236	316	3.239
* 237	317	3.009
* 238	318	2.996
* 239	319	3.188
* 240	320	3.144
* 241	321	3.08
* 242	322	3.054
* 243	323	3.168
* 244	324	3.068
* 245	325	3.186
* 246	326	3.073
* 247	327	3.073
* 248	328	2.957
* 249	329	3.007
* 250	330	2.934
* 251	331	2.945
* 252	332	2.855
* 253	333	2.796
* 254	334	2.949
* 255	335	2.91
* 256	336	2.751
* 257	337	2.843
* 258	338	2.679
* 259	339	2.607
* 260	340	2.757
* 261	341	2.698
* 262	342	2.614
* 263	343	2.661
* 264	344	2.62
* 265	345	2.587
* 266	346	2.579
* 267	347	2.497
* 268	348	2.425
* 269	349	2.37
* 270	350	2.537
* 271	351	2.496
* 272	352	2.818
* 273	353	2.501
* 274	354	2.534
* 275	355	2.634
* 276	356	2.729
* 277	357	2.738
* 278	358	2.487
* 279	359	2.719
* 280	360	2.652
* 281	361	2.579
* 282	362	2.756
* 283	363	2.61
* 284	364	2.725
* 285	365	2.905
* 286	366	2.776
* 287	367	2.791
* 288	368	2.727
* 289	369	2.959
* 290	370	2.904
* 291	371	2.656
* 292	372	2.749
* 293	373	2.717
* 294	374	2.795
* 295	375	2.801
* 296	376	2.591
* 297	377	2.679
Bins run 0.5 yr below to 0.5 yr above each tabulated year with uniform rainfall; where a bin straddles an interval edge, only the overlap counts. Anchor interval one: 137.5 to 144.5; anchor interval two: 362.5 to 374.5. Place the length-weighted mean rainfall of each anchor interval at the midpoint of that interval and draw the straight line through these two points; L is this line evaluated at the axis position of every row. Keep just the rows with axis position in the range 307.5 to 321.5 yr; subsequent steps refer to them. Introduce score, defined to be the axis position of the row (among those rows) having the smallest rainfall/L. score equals 313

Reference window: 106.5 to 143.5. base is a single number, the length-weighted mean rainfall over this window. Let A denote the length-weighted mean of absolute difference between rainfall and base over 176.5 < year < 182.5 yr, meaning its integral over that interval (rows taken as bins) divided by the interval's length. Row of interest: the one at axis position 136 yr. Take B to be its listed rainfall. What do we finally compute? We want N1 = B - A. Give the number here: 1.7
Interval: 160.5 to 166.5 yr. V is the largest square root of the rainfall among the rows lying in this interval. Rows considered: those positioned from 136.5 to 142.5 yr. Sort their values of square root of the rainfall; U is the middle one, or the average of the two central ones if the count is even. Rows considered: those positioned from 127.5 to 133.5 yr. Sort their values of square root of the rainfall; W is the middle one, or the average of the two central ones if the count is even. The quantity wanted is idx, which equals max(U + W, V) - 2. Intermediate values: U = 1.52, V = 1.6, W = 1.47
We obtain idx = 0.99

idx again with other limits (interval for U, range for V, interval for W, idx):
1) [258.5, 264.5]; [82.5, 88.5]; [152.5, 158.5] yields 1.33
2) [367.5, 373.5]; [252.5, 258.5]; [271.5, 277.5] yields 1.38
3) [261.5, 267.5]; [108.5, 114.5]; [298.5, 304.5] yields 1.47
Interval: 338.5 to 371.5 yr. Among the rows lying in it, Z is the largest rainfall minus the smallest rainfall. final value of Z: 0.59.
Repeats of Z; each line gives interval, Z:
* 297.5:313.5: 0.48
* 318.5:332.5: 0.33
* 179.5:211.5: 0.52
